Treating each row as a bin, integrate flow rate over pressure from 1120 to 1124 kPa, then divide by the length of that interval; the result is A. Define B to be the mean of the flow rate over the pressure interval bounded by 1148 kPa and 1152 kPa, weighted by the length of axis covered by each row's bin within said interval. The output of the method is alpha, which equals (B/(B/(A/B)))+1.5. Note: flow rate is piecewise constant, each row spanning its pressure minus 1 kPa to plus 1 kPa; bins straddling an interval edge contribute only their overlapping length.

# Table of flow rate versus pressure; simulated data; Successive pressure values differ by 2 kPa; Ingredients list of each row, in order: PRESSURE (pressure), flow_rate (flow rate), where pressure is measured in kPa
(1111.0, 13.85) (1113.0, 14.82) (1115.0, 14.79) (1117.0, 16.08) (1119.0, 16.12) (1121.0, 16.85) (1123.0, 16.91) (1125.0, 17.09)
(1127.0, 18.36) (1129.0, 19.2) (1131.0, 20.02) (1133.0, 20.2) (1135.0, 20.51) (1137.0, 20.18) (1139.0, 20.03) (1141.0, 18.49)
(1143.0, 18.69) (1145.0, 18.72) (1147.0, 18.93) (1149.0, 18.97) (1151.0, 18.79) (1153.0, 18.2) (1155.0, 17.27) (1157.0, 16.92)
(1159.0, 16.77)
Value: 2.39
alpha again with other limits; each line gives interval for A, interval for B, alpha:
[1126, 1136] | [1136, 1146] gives 2.52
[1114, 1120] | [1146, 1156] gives 2.35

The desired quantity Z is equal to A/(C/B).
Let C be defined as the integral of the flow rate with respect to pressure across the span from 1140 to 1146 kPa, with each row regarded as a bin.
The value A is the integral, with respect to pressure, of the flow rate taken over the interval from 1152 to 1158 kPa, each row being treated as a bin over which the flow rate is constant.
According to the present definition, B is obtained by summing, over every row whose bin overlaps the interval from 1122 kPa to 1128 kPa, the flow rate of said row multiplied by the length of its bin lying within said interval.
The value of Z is 98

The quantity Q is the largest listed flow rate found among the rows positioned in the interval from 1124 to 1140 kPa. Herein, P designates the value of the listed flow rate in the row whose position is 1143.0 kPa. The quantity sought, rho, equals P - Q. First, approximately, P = 18.69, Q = 20.51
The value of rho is -2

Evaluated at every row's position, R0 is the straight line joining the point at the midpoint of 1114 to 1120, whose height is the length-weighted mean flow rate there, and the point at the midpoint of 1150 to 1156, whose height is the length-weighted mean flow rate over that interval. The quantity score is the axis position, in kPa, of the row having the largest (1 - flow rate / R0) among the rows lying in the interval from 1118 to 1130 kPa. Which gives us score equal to 1119.0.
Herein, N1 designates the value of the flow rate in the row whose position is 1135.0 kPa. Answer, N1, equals 20.51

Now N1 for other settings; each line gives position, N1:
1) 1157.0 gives 16.92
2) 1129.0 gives 19.2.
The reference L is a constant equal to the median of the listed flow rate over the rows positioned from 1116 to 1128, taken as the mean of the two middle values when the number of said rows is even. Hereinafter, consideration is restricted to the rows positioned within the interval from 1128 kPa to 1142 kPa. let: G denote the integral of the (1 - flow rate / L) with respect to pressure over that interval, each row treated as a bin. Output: -2.4 kPa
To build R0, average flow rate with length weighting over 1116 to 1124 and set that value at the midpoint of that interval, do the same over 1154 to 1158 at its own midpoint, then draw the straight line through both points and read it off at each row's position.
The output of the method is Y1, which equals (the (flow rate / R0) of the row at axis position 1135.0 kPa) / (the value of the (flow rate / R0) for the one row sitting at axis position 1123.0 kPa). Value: 1.20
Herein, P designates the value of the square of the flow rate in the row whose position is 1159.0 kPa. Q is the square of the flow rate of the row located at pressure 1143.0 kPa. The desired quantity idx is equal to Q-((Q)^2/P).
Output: -85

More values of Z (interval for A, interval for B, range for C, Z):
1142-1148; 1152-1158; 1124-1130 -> 108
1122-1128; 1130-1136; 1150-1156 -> 117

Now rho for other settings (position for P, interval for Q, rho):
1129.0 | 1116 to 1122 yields 2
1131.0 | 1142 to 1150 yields 1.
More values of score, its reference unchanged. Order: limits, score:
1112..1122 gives 1115.0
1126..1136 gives 1127.0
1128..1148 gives 1145.0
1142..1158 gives 1157.0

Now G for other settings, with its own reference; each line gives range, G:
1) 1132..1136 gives -0.8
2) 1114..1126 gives 0.4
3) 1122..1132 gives -0.9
